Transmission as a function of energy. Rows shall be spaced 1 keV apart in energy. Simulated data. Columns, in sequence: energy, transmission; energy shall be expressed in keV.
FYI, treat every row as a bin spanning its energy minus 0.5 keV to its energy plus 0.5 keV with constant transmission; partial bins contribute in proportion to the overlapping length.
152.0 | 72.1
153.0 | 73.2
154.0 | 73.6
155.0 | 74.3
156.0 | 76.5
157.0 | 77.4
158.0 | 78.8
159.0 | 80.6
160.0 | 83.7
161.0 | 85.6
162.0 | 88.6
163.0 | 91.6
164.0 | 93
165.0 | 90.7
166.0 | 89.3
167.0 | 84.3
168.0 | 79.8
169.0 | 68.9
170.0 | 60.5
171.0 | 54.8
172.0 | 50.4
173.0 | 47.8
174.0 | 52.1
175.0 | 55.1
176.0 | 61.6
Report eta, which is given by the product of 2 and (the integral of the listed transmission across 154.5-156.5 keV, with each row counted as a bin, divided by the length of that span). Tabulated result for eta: 151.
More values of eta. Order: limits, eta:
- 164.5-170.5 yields 158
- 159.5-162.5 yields 172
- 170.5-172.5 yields 105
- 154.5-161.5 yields 159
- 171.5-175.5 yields 103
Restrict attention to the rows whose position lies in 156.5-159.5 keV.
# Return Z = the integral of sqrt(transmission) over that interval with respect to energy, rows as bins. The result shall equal 26.7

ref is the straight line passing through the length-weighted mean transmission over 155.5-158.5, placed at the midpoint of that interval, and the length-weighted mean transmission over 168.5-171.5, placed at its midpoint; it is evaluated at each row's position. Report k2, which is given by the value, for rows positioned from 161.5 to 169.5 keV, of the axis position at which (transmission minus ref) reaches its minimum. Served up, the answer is 169.0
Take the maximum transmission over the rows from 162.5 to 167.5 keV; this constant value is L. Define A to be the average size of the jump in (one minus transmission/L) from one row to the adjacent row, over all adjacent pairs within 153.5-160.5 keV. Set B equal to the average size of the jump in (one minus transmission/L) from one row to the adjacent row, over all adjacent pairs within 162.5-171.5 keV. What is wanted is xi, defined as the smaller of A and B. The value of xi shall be 0.018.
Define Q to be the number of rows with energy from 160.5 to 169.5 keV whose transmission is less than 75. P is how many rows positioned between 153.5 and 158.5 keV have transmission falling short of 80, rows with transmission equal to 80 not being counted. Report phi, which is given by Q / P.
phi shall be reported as 0.20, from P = 5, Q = 1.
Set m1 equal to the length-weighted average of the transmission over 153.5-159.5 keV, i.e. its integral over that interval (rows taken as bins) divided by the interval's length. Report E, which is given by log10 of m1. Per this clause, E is 1.89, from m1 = 77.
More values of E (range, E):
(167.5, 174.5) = 1.77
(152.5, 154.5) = 1.87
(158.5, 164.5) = 1.94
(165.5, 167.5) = 1.94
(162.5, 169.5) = 1.93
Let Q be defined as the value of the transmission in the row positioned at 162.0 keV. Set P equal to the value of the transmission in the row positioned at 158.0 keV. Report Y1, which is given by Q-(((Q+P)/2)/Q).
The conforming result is 88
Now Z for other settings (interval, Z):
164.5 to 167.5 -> 28.2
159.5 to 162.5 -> 27.8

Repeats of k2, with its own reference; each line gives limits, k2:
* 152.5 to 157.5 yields 153.0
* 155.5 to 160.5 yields 156.0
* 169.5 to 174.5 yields 173.0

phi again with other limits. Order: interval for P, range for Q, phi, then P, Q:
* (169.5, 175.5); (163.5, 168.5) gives 0.00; 6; 0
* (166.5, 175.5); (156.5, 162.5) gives 0.00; 8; 0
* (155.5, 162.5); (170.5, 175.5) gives 1.67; 3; 5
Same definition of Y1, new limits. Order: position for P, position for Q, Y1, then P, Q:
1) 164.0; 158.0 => 78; 93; 78.8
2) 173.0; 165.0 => 90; 47.8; 90.7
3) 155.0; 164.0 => 92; 74.3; 93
